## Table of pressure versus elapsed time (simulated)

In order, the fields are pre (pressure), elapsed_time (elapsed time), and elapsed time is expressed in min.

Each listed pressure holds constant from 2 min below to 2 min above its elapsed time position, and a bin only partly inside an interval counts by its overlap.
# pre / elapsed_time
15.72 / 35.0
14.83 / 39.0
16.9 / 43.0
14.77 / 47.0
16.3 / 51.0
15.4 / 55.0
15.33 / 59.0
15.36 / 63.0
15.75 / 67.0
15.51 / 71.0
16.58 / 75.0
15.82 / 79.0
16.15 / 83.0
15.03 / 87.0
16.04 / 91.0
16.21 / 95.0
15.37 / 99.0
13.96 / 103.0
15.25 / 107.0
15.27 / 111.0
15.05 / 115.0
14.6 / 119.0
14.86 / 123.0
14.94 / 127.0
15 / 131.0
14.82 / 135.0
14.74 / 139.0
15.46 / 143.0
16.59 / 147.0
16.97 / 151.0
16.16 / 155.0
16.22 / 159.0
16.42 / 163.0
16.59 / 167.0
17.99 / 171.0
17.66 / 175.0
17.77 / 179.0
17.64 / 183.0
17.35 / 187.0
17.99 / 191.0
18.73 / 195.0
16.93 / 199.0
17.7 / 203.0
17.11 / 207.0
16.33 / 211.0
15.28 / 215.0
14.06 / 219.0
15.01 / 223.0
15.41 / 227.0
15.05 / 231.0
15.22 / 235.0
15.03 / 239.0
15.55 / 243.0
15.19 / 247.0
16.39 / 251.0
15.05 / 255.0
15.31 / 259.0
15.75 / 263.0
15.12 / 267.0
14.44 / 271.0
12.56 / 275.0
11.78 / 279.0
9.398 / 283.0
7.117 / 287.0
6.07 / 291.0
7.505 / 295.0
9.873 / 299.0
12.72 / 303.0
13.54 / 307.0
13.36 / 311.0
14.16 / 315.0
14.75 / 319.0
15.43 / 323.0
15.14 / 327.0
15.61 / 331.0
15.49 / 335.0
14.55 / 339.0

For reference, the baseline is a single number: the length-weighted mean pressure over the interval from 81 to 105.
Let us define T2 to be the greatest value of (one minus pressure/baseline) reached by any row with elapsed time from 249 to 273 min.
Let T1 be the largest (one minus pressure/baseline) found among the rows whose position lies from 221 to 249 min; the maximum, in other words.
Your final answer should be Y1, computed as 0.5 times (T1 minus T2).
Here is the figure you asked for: -0.018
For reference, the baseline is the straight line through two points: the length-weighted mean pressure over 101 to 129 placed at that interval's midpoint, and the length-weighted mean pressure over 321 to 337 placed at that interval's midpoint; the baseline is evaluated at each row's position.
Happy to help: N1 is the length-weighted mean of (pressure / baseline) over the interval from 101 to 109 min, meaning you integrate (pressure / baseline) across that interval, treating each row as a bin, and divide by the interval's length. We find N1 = 0.99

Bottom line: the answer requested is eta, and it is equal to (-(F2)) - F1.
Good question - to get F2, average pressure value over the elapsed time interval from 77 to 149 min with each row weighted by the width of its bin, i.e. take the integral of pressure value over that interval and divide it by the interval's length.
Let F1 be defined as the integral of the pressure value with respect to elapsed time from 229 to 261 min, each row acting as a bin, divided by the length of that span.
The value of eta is -30.6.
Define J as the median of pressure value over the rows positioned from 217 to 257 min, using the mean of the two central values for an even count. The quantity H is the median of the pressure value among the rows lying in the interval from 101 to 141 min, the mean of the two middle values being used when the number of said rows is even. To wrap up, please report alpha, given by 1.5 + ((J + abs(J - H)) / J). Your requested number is 2.51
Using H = 15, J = 15.1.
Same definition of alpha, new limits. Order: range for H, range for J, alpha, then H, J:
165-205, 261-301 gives 3.13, 18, 10.8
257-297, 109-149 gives 2.69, 12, 15.0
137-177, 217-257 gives 2.59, 17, 15.1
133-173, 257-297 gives 2.84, 16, 12.2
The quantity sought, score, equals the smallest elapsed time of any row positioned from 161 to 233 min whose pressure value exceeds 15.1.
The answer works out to 163.0 min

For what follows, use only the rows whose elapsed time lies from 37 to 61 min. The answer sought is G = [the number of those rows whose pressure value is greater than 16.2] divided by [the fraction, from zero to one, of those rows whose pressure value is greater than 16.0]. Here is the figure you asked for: 6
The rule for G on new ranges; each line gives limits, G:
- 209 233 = 6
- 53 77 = 6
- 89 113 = 3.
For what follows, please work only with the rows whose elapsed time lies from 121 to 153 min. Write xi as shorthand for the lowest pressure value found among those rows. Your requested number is 14.74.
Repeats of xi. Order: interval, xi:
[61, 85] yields 15.36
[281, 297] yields 6.07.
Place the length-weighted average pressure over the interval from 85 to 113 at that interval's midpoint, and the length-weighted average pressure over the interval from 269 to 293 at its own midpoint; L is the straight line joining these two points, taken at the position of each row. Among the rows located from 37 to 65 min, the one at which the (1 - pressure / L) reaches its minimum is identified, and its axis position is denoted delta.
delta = 43.0 min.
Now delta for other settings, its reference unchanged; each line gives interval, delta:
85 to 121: 95.0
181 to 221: 195.0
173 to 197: 195.0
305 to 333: 331.0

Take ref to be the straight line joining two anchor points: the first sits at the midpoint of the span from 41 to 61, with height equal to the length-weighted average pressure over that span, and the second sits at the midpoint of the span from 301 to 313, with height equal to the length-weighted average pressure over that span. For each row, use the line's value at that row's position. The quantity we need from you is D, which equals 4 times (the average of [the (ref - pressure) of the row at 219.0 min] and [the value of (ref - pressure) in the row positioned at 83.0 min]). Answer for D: -1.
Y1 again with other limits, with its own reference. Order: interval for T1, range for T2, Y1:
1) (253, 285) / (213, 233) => 0.151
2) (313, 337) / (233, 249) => 0.028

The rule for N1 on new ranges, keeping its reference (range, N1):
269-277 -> 0.88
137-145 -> 1.01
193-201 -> 1.18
